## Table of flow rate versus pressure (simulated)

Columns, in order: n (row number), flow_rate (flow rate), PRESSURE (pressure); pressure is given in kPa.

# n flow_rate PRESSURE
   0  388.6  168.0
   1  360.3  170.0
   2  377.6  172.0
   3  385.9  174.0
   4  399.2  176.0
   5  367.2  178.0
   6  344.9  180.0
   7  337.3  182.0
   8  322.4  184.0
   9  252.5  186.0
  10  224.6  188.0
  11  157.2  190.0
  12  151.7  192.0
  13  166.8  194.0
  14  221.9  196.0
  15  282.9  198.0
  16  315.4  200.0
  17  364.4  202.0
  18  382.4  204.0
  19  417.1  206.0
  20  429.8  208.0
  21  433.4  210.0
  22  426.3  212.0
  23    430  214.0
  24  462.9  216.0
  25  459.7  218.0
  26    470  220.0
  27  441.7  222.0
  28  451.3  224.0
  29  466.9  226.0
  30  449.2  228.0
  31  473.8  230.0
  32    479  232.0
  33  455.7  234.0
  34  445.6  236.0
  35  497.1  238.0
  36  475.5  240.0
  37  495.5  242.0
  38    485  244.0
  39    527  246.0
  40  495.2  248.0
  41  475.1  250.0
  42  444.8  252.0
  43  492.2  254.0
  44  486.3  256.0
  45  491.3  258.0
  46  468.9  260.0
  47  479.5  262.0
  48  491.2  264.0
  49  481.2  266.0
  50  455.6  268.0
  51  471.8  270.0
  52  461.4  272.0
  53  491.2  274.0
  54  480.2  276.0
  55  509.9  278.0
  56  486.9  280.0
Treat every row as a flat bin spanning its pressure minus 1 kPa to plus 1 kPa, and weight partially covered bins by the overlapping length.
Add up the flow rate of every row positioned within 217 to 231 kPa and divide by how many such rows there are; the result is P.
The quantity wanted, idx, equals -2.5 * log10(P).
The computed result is -6.65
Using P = 459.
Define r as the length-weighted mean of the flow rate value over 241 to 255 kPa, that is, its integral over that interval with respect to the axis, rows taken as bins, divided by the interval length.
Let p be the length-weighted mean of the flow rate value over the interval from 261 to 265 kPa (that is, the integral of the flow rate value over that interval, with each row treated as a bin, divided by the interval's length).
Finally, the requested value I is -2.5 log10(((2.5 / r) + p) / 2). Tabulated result -5.96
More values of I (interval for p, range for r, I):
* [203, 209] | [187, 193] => -5.78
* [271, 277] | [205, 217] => -5.95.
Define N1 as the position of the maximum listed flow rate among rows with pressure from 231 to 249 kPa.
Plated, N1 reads 246.0 kPa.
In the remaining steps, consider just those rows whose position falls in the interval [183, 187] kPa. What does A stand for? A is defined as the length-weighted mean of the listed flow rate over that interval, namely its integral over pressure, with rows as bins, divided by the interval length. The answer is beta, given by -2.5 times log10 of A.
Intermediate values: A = 287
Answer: -6.15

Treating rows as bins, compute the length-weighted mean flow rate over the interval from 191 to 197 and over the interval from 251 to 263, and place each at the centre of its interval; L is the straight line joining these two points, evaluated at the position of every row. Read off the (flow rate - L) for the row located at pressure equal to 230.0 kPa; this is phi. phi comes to 124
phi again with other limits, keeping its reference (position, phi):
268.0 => -73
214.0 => 156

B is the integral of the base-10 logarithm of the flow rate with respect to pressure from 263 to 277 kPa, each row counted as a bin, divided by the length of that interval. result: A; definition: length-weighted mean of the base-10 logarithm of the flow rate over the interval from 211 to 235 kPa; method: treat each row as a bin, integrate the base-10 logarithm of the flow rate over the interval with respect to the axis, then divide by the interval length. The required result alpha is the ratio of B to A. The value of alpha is 1.01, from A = 2.66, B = 2.68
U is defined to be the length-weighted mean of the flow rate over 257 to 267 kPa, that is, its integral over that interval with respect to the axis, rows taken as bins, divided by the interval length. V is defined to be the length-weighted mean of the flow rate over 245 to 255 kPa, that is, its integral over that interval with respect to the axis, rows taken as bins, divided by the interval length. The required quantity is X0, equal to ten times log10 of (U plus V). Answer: 29.9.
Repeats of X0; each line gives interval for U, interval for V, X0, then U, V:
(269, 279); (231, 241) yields 29.8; 483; 471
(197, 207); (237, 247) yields 29.3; 352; 496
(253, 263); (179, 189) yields 28.9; 484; 296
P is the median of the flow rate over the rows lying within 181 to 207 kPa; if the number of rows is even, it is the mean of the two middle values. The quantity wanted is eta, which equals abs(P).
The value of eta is 283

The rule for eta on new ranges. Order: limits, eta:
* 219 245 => 470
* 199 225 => 430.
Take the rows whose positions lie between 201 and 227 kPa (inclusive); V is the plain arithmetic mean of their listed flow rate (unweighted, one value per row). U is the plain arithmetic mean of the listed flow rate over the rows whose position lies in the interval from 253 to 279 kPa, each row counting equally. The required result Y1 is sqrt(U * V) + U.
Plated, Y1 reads 939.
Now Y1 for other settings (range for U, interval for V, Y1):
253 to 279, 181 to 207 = 847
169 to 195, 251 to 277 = 672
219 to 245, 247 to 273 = 940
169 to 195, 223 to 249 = 672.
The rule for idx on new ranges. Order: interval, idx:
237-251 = -6.73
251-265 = -6.70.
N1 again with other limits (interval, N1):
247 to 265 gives 248.0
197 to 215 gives 210.0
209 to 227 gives 220.0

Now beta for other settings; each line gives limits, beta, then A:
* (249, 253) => -6.66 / 460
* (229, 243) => -6.69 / 475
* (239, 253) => -6.72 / 485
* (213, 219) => -6.64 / 451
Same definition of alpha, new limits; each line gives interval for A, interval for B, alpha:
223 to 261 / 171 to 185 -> 0.96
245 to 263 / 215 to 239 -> 0.99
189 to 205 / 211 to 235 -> 1.12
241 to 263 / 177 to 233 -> 0.94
